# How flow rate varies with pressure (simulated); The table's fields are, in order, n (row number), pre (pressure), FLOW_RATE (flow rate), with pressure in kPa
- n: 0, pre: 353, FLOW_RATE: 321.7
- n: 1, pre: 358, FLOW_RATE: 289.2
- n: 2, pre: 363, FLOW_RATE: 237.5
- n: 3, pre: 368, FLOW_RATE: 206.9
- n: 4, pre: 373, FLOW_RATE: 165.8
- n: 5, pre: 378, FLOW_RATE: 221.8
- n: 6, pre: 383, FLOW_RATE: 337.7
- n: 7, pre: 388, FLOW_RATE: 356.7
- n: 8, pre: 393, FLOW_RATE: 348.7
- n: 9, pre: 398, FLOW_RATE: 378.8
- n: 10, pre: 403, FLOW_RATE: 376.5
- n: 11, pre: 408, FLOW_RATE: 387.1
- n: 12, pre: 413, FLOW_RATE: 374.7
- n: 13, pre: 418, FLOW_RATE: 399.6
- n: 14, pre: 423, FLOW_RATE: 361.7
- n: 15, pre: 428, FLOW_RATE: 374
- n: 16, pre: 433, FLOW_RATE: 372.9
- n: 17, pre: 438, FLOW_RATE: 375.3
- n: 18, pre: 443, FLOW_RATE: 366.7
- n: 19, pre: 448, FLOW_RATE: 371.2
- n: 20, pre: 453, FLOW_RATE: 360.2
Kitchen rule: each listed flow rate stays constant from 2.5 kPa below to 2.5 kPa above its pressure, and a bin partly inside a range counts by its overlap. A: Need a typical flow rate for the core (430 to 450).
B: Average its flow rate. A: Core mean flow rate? 372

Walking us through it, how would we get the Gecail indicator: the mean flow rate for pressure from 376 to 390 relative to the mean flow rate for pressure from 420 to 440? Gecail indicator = 0.82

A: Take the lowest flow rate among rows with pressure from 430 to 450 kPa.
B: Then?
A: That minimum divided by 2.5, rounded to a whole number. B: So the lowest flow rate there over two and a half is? 147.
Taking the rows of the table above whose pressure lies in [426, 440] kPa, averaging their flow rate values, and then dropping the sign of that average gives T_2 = 374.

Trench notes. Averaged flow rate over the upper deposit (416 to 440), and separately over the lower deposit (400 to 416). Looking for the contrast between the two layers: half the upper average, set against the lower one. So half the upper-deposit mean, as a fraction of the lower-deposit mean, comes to 0.50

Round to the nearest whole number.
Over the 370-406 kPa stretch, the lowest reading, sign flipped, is -166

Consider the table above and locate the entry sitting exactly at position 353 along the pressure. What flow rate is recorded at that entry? 321.7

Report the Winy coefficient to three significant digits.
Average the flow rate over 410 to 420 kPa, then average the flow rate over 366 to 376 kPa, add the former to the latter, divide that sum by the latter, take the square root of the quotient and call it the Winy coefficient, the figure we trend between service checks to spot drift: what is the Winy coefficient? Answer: 1.75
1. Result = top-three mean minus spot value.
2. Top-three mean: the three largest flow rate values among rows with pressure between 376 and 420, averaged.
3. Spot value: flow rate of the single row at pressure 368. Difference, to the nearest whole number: 182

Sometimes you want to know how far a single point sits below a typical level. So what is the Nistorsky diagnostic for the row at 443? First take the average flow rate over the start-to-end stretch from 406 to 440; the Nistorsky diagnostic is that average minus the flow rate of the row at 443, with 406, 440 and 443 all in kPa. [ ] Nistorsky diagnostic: 11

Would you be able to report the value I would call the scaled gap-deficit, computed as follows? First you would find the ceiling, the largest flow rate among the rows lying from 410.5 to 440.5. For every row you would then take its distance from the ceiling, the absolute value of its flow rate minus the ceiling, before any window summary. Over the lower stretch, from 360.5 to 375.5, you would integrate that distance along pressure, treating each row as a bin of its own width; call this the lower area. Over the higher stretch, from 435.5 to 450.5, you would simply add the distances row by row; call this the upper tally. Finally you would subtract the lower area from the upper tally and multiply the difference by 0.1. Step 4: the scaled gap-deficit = -286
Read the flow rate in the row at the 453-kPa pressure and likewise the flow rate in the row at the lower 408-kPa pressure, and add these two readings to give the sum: 747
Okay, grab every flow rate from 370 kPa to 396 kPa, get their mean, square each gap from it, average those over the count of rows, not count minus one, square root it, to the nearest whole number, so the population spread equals 78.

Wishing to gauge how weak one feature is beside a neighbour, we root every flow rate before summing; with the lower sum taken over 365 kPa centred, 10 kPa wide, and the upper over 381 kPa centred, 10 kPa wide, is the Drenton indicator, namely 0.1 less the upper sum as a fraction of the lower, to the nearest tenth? -1.0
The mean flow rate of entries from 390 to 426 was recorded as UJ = 375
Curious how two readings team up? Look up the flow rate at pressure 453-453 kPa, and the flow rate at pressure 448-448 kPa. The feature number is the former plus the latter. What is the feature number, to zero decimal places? 731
